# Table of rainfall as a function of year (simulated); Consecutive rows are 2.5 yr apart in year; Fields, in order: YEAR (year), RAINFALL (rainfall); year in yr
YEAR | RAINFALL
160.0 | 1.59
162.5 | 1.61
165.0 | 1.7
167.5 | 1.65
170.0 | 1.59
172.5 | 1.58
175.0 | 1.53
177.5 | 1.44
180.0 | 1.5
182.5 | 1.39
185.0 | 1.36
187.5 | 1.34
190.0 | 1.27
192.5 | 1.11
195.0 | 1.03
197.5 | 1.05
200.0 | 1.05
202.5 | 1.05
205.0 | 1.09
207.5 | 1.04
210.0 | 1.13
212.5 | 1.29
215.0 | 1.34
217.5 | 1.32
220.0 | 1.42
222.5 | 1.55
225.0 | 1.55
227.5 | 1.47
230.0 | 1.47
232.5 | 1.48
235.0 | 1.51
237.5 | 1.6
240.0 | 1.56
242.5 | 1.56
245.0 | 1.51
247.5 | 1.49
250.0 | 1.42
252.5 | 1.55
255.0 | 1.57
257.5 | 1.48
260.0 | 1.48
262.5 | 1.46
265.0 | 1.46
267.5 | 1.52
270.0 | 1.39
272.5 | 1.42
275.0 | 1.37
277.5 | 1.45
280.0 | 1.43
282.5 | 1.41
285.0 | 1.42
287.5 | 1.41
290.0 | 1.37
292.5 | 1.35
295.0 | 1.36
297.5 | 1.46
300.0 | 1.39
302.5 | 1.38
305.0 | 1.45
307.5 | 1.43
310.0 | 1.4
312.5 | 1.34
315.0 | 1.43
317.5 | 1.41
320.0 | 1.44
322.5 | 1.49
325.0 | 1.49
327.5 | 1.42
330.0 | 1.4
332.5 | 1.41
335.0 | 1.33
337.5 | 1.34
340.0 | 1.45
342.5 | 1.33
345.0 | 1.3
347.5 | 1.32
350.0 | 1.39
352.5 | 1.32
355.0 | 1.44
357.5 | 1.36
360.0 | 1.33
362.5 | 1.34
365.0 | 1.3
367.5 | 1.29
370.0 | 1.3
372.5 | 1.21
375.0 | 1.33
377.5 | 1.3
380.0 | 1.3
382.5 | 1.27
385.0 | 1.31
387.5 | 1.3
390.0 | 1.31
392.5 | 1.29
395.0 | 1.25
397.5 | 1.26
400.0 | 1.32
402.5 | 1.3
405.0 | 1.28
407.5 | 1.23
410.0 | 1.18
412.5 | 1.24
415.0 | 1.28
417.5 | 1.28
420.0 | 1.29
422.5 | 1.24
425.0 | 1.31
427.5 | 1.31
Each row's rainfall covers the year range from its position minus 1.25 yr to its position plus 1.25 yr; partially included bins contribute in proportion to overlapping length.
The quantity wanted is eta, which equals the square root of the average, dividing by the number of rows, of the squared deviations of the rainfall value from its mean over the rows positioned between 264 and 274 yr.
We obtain 0.049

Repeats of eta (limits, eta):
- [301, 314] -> 0.038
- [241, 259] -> 0.049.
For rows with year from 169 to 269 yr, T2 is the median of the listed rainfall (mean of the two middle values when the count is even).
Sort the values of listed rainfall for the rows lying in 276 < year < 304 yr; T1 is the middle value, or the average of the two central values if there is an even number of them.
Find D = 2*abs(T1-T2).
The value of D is 0.11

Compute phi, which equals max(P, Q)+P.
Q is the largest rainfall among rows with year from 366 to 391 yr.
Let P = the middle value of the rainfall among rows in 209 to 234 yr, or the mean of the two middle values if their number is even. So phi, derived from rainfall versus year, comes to 2.89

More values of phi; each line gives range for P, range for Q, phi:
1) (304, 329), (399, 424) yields 2.86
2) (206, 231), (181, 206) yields 2.77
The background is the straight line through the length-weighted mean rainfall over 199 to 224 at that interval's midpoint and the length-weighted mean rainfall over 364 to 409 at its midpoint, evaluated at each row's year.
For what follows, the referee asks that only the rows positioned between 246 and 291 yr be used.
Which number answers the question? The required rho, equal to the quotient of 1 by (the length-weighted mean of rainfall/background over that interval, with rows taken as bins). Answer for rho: 0.86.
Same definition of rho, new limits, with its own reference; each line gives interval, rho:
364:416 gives 1.01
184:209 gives 1.08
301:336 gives 0.89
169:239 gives 0.92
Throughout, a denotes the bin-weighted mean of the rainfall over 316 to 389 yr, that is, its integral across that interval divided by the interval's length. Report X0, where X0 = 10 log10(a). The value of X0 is 1.3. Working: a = 1.35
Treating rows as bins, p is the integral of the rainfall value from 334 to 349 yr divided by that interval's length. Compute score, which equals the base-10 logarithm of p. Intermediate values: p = 1.35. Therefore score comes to 0.13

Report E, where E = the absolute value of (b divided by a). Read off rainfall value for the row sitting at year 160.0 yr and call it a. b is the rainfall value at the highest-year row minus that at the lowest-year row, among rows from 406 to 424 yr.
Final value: 0.01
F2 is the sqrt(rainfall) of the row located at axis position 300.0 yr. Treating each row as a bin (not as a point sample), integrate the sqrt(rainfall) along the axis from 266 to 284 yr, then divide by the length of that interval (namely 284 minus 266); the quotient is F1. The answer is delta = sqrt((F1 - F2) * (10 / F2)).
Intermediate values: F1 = 1.195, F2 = 1.18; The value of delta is 0.364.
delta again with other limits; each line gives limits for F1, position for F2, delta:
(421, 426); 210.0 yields 0.786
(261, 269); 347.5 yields 0.760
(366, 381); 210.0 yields 0.822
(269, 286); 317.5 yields 0.103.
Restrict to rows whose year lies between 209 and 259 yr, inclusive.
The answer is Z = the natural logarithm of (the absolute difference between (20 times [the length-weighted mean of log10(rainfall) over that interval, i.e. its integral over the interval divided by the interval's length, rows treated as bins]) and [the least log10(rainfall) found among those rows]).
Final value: 1.17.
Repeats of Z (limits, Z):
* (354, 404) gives 0.80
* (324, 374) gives 0.93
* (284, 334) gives 1.05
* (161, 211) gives 0.84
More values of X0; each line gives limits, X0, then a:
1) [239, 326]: 1.6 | 1.44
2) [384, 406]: 1.1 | 1.29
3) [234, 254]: 1.8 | 1.53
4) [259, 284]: 1.6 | 1.44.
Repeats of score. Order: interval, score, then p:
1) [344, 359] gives 0.13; 1.36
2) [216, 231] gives 0.16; 1.46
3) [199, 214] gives 0.05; 1.11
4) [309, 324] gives 0.15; 1.42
